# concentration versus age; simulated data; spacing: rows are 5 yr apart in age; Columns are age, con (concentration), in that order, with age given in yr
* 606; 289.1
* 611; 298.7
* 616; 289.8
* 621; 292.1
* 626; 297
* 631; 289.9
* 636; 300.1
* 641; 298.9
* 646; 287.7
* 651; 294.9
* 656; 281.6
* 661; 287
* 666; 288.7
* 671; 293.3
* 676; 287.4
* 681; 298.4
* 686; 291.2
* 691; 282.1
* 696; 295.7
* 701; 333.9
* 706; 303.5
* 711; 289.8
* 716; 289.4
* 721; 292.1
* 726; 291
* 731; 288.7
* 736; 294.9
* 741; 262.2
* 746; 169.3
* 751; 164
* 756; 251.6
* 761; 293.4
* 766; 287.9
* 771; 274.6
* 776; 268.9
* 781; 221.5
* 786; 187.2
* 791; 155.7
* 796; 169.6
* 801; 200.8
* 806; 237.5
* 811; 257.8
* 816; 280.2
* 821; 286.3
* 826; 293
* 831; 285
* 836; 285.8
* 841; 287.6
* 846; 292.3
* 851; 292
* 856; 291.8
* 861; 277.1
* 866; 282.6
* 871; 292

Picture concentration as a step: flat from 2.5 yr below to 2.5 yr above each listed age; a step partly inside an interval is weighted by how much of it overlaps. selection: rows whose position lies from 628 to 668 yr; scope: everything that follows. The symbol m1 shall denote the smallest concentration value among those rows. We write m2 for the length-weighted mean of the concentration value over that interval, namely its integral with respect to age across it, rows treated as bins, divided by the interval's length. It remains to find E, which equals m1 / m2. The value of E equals 0.97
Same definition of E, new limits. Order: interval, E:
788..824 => 0.69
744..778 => 0.67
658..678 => 0.99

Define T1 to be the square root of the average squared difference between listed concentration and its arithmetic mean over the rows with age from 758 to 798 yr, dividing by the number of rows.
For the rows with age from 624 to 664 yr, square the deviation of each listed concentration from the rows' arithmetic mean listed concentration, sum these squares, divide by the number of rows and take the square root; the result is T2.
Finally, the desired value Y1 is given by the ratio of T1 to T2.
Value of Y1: 8.5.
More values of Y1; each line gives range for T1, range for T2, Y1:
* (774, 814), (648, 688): 7.8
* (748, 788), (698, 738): 3.1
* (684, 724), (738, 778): 0.3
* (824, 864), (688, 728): 0.3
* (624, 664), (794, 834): 0.1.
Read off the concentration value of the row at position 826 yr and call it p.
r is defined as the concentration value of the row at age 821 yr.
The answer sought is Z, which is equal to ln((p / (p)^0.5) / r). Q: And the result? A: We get -2.82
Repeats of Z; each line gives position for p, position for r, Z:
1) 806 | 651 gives -2.95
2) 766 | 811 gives -2.72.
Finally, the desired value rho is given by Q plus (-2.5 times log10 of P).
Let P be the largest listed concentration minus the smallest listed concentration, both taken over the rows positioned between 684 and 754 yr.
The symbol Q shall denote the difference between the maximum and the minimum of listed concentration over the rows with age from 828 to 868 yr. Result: 10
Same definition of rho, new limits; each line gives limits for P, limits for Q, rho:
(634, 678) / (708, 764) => 128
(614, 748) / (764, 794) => 127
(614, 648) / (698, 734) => 42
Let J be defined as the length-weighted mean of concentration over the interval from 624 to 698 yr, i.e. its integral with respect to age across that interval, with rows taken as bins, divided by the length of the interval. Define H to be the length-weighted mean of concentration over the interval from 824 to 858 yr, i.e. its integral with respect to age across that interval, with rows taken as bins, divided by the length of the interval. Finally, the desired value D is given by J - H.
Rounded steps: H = 290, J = 292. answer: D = 2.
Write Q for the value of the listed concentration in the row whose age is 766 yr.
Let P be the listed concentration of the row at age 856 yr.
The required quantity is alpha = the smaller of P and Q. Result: 288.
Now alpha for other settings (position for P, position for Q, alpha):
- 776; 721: 269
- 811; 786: 187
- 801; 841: 201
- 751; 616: 164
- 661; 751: 164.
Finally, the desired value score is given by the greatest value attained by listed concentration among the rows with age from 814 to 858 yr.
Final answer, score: 293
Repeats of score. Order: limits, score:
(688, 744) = 333.9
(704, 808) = 303.5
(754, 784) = 293.4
